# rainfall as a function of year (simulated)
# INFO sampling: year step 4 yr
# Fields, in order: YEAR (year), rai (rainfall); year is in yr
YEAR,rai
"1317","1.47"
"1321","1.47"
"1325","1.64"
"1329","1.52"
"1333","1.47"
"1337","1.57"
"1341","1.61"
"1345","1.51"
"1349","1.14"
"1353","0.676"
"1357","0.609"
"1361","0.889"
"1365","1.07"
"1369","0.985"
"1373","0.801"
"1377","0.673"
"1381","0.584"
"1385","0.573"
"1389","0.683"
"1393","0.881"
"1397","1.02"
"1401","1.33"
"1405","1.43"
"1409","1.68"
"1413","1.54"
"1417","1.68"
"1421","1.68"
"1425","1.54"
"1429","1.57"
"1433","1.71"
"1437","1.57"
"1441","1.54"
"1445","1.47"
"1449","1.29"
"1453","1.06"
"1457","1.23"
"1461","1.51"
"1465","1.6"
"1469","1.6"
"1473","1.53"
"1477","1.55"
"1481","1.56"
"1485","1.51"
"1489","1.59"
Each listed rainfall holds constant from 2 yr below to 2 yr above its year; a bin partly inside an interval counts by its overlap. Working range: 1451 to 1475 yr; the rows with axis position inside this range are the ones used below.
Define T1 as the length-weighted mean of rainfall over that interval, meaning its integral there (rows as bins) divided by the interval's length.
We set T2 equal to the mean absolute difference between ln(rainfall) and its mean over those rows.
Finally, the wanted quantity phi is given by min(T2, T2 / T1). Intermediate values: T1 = 1.42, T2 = 0.14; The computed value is 0.10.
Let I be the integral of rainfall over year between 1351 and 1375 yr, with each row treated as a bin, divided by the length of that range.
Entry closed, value 0.84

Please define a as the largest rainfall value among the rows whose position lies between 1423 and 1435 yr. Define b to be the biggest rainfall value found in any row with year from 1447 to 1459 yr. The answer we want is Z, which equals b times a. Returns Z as 2.2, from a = 1.71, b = 1.29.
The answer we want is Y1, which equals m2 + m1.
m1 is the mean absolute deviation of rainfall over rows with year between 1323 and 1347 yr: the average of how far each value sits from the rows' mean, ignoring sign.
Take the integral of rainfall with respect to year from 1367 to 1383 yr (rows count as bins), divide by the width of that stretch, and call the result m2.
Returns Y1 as 0.8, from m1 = 0.05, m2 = 0.8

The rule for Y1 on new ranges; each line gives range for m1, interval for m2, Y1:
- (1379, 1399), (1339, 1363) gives 1.2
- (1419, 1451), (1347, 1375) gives 1.0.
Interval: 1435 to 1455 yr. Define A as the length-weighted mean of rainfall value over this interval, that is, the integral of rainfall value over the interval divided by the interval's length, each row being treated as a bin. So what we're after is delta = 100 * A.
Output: 139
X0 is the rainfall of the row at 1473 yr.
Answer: 1.53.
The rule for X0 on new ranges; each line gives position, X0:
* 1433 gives 1.71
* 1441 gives 1.54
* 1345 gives 1.51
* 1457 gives 1.23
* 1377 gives 0.673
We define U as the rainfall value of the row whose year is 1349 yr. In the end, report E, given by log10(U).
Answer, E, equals 0.06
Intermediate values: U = 1.14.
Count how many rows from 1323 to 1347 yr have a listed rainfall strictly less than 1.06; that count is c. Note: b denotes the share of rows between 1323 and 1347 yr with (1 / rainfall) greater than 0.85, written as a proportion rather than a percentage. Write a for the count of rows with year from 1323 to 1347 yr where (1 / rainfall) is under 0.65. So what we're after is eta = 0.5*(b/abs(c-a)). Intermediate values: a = 3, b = 0.00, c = 0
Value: 0.00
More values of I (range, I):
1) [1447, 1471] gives 1.38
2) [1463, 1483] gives 1.57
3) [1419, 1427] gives 1.61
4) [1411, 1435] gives 1.62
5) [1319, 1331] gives 1.54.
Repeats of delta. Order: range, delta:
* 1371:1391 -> 66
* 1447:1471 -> 138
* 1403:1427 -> 159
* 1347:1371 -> 89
